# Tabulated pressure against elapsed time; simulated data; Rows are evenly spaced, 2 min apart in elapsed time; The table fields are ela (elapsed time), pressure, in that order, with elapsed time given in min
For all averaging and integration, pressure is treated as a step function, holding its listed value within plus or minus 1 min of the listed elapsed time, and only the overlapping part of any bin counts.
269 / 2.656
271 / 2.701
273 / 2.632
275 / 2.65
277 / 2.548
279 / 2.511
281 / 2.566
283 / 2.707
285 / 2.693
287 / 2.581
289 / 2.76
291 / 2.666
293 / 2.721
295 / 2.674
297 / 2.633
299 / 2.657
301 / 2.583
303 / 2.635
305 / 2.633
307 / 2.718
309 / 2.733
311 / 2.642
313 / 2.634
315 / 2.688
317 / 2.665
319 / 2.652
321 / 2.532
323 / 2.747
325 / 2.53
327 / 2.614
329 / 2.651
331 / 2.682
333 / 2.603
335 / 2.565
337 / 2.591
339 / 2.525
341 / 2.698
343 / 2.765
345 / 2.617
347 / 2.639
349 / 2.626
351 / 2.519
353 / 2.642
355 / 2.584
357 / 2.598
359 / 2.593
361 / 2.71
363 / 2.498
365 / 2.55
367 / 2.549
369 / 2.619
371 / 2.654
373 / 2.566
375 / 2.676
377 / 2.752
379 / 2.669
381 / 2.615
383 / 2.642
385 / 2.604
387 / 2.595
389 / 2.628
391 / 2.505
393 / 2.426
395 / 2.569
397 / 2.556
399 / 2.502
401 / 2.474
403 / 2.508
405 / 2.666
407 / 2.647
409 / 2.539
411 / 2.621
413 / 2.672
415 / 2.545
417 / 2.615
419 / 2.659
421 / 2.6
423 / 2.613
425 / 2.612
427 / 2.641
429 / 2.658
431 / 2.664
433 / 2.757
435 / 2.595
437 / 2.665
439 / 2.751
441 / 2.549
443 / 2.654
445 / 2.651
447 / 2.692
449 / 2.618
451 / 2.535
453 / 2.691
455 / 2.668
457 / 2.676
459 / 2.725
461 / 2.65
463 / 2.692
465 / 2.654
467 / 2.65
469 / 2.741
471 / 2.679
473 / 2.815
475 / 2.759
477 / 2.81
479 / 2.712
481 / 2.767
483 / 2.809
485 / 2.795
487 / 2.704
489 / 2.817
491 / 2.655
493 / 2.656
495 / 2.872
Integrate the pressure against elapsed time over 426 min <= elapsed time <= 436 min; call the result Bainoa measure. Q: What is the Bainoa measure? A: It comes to 26.6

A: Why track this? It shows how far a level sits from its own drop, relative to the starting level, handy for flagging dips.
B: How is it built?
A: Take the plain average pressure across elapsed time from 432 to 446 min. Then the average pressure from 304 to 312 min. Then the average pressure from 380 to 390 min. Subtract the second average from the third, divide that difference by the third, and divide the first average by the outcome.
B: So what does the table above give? -108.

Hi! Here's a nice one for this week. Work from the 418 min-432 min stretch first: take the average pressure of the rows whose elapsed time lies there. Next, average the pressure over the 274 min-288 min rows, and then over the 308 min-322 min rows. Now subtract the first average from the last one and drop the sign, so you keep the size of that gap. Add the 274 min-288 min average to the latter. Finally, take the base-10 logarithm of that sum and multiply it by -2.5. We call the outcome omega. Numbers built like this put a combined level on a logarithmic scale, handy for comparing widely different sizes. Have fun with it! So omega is -1.05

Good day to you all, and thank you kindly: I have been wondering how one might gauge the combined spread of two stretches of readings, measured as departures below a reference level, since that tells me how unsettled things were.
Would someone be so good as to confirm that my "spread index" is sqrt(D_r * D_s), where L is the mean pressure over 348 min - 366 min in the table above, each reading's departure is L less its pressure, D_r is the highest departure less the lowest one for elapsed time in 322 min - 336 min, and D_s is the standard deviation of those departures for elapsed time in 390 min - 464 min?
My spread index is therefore 0.129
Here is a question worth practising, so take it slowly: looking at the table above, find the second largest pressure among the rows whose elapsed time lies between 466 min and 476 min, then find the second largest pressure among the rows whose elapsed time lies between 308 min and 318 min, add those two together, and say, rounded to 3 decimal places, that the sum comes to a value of 5.447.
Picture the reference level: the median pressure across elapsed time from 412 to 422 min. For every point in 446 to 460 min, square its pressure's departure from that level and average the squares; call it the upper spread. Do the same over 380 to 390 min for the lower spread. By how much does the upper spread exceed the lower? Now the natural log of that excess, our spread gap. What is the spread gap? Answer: -5.3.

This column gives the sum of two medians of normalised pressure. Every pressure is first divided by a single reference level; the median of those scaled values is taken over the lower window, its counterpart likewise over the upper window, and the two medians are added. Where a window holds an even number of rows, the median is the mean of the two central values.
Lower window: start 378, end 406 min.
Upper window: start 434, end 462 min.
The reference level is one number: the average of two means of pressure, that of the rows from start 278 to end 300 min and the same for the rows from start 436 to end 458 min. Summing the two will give 1.98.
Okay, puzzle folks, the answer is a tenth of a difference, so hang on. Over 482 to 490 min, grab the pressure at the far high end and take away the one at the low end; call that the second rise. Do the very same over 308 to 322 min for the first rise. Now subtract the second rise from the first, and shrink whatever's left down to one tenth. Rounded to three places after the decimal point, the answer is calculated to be -0.021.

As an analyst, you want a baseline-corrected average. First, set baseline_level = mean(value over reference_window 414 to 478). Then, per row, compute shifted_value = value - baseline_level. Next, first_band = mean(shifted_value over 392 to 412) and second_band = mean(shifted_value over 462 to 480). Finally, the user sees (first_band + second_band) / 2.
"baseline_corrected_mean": -0.028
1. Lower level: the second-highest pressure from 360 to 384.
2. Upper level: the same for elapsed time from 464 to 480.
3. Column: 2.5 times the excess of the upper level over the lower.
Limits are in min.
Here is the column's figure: 0.25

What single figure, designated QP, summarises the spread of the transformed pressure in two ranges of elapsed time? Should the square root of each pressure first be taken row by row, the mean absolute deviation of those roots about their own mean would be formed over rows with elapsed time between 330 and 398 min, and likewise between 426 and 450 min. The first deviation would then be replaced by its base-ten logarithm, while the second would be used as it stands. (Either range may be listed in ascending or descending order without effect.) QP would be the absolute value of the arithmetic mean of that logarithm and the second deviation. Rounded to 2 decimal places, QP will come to 0.88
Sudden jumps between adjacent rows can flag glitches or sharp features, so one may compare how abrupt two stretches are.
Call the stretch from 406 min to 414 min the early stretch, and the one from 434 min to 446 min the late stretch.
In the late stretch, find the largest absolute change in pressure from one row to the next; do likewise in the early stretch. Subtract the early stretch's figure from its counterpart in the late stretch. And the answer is 0.094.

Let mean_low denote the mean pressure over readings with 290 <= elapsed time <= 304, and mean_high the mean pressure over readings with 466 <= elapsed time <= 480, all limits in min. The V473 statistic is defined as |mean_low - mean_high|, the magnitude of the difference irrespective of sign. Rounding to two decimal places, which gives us 0.09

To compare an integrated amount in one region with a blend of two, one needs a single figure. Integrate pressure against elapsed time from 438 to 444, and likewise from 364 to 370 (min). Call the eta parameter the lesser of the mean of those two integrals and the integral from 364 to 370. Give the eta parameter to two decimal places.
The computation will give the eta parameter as 15.44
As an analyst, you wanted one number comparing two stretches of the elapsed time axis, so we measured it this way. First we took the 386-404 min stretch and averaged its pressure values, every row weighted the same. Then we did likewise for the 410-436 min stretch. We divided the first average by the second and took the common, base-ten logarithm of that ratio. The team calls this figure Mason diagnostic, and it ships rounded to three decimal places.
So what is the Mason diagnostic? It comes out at -0.018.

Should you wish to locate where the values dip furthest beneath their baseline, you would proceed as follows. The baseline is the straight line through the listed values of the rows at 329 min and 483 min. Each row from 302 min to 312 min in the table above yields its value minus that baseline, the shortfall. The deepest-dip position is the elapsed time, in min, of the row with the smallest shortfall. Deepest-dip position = 305 min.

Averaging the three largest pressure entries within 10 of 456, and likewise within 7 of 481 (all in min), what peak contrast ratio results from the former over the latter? 0.96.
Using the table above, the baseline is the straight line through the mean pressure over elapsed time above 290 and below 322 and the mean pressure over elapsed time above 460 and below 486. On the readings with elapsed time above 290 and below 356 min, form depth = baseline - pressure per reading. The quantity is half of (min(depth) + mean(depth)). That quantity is -0.035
